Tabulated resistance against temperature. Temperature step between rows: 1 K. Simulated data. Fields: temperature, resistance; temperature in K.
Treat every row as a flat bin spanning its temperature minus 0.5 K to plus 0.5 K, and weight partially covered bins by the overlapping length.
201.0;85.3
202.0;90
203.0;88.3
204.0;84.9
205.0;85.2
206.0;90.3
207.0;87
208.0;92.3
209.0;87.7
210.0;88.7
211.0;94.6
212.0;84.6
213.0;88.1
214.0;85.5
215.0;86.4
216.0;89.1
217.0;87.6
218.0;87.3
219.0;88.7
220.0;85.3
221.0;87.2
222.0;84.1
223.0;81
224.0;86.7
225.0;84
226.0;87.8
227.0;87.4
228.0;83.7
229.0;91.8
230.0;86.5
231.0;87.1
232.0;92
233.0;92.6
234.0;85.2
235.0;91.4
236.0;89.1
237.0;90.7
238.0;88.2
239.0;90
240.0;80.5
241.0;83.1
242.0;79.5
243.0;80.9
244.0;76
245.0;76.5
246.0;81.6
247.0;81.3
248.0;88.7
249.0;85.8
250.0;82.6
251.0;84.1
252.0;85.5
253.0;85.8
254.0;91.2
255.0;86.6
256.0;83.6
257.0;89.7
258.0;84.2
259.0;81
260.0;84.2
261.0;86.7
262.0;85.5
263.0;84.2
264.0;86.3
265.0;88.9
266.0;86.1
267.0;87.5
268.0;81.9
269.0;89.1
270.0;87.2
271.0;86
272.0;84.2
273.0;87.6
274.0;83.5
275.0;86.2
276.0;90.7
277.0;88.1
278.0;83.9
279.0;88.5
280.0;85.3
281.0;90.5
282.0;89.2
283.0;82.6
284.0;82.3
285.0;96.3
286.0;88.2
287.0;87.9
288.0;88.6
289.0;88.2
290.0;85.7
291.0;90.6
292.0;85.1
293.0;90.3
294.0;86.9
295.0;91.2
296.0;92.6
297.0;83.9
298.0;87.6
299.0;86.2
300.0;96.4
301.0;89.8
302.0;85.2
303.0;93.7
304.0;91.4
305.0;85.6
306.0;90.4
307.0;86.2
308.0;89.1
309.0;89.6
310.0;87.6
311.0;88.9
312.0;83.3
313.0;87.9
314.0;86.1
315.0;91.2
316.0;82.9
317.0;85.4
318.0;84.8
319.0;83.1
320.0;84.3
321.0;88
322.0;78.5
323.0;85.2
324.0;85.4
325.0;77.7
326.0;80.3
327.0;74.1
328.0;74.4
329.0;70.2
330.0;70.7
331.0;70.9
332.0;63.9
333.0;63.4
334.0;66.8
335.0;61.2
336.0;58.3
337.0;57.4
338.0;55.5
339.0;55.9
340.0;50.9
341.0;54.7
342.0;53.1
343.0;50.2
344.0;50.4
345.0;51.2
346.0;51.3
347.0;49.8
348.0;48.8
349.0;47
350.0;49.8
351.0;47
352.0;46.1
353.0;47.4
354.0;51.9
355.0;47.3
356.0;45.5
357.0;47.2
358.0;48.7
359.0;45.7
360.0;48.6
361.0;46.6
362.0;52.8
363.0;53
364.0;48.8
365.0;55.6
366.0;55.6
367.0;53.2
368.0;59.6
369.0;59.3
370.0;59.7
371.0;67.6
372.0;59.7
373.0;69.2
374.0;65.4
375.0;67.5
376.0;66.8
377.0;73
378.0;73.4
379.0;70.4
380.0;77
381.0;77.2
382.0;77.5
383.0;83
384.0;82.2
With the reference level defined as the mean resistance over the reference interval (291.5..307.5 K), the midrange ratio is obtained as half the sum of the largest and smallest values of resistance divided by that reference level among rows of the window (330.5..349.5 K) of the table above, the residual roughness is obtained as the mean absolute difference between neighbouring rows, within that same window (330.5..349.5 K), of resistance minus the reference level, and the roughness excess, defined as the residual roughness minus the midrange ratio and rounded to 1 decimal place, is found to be 1.6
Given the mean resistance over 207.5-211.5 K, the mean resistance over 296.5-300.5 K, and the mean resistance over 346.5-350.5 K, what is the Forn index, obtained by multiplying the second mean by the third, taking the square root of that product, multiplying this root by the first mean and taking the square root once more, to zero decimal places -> 77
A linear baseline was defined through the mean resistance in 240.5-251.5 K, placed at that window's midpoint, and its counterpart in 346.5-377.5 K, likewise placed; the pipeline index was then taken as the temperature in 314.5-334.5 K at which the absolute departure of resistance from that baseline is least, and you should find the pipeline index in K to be 333.0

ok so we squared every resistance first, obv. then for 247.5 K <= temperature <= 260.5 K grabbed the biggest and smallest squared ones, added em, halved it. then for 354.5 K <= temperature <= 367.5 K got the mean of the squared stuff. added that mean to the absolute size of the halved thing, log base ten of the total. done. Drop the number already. 4.00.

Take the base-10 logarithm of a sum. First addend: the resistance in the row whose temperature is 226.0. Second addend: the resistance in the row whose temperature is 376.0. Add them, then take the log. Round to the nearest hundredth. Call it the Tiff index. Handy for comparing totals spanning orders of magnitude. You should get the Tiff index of 2.19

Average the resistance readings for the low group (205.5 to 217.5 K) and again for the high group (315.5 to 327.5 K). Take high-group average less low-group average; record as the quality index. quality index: -6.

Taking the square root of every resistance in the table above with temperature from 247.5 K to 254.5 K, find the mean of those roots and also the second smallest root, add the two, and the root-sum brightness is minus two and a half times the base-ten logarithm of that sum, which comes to -3.17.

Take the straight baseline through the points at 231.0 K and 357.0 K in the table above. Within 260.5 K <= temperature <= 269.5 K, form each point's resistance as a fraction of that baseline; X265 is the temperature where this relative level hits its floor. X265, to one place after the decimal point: 268.0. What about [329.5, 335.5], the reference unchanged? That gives 335.0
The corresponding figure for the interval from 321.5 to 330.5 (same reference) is 329.0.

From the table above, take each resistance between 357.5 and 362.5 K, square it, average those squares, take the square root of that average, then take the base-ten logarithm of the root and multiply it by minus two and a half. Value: -4.22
